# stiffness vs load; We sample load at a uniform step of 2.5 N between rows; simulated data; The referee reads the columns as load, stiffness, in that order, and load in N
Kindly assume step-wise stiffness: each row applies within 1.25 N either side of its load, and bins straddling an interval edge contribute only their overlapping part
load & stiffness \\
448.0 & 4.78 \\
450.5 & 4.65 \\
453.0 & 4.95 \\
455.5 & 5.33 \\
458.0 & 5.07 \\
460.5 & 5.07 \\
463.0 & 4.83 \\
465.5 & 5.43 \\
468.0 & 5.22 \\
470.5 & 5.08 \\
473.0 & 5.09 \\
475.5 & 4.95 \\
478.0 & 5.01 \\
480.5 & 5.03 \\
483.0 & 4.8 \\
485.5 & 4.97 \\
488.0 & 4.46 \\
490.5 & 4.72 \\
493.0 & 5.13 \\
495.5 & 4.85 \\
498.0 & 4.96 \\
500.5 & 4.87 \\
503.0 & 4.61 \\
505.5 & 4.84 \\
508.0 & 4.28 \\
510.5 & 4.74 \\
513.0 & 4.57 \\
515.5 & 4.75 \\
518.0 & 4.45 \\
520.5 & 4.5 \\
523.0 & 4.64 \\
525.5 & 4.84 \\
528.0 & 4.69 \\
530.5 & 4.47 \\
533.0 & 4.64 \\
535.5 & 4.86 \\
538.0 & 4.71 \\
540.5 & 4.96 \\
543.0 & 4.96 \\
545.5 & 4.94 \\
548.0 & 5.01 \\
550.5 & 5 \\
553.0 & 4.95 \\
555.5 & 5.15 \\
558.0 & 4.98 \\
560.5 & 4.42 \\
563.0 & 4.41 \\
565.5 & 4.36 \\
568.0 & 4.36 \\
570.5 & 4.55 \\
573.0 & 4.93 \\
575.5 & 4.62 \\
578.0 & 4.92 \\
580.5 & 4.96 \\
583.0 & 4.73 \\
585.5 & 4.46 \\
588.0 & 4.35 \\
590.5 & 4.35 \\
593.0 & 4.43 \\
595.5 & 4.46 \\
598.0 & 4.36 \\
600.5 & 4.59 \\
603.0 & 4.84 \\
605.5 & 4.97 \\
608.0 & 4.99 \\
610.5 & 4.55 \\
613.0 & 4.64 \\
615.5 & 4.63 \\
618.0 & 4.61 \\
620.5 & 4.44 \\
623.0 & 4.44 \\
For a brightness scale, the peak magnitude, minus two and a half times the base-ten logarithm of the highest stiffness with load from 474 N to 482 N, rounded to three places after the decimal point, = -1.754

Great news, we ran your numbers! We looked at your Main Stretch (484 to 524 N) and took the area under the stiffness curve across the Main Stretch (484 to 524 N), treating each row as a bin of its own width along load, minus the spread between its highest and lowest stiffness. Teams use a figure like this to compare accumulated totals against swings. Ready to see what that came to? 188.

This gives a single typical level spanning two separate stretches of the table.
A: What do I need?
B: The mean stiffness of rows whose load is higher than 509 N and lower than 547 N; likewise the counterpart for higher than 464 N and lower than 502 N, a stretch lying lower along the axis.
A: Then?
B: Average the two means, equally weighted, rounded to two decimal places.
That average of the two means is 4.84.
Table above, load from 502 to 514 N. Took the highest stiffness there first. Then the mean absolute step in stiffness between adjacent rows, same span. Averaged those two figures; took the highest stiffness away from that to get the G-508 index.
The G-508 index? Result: -2.24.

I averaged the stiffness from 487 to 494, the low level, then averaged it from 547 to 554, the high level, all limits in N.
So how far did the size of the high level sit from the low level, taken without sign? 0.22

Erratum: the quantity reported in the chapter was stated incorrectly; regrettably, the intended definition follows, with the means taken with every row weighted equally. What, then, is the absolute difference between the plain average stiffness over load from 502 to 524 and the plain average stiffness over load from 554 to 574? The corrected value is 0.05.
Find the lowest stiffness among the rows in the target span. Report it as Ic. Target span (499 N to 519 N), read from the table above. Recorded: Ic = 4.28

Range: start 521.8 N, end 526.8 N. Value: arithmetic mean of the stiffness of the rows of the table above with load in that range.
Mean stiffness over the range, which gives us 4.74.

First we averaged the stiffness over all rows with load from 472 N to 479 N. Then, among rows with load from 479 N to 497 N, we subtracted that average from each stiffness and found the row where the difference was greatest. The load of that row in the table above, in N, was 493.0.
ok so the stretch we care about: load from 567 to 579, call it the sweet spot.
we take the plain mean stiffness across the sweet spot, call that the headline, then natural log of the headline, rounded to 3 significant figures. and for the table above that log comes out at 1.54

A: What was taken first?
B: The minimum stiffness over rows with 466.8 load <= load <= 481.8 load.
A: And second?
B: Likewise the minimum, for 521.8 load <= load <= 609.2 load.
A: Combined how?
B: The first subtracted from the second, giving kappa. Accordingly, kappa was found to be -0.60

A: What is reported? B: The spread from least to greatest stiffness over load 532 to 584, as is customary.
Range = 0.8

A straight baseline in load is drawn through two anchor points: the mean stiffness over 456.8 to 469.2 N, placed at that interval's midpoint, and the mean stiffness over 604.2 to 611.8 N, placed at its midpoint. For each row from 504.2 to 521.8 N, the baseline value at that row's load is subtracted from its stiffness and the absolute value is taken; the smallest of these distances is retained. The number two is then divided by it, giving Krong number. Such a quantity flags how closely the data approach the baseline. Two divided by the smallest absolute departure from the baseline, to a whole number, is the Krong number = 10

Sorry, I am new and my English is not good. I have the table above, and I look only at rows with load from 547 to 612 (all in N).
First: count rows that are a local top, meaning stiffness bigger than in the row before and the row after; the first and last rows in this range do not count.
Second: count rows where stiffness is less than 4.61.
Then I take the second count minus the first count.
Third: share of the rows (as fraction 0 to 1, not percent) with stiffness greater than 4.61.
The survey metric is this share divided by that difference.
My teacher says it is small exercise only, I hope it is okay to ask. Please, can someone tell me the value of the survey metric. 0.06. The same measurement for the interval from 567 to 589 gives 0.28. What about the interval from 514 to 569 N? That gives 0.23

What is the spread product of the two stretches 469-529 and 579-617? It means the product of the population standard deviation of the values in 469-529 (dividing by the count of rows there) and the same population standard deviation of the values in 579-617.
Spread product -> 0.0495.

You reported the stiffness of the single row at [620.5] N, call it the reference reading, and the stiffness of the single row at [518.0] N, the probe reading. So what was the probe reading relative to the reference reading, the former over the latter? 1.00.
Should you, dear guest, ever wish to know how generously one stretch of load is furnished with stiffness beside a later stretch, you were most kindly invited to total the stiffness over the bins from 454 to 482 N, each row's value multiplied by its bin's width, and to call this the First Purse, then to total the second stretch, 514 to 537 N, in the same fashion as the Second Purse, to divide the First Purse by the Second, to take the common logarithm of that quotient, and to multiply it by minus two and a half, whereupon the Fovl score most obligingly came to -0.3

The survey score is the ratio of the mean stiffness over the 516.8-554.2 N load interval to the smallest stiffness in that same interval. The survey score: 1.07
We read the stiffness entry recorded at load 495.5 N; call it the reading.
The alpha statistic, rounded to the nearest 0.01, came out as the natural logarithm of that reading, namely 1.58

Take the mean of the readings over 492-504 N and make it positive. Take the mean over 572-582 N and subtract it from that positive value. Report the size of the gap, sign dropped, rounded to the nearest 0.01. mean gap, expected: 0.03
